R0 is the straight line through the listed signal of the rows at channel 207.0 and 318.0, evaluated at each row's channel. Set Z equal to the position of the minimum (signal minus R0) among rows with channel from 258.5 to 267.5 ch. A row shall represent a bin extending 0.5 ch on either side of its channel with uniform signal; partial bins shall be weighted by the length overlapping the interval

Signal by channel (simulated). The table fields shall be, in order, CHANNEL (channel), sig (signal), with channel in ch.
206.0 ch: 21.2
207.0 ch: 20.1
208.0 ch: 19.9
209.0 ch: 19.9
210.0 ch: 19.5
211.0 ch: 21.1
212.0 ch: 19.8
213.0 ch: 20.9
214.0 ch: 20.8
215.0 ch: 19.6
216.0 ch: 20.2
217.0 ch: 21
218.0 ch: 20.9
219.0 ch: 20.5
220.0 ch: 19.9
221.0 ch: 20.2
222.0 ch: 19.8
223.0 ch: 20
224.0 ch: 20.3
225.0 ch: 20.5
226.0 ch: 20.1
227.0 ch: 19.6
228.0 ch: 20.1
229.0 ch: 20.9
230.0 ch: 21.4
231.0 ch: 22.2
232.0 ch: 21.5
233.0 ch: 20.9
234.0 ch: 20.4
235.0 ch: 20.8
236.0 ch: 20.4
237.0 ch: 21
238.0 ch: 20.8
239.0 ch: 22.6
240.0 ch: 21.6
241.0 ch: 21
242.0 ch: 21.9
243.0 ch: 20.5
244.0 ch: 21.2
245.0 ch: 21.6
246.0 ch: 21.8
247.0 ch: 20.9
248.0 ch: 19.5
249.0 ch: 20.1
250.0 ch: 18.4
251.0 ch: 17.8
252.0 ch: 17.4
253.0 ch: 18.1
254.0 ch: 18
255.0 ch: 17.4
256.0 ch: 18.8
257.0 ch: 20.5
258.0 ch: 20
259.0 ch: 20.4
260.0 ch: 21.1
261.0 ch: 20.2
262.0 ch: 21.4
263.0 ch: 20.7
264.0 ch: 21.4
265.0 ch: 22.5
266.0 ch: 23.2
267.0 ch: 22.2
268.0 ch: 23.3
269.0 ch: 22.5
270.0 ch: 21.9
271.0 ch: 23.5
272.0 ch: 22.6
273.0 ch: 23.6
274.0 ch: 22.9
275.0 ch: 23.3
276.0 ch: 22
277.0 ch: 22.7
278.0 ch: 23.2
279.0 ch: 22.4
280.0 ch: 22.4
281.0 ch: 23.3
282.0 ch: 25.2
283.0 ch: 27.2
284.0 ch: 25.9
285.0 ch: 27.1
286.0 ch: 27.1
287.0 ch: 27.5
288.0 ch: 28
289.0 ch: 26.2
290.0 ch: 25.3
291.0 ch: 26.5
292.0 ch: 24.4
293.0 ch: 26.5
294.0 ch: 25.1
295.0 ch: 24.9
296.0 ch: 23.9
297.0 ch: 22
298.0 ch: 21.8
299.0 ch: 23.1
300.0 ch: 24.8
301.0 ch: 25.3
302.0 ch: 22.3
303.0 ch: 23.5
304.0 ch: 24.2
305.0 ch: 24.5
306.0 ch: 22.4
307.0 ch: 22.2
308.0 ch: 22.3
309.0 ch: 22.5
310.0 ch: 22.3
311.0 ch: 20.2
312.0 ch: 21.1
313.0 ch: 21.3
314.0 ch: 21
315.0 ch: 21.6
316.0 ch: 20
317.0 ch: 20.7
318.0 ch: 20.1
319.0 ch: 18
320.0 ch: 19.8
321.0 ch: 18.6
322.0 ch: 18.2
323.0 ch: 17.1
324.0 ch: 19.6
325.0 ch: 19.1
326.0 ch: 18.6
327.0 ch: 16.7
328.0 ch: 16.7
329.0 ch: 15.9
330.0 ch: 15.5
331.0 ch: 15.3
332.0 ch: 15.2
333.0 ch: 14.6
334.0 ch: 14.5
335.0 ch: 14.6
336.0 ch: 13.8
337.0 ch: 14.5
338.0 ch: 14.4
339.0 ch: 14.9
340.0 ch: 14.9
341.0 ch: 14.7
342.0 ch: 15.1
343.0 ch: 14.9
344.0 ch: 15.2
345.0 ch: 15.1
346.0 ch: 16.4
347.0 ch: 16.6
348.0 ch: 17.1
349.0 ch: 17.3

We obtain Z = 261.0 ch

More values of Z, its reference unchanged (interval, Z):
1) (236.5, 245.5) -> 243.0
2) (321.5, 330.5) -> 330.0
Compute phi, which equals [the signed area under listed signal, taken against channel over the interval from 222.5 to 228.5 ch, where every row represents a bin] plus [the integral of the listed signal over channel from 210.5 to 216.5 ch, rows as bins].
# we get 243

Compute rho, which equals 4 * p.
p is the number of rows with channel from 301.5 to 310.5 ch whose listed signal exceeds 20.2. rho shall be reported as 36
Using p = 9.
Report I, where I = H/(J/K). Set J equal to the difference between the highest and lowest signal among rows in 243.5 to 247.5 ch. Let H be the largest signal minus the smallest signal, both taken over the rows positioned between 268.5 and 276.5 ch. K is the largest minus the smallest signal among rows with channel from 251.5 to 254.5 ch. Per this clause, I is 1.3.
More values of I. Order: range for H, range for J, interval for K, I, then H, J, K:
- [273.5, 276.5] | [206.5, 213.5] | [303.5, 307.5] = 1.9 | 1.3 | 1.6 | 2.3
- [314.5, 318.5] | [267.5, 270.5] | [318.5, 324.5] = 3.1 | 1.6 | 1.4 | 2.7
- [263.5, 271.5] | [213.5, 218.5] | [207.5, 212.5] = 2.4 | 2.1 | 1.4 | 1.6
